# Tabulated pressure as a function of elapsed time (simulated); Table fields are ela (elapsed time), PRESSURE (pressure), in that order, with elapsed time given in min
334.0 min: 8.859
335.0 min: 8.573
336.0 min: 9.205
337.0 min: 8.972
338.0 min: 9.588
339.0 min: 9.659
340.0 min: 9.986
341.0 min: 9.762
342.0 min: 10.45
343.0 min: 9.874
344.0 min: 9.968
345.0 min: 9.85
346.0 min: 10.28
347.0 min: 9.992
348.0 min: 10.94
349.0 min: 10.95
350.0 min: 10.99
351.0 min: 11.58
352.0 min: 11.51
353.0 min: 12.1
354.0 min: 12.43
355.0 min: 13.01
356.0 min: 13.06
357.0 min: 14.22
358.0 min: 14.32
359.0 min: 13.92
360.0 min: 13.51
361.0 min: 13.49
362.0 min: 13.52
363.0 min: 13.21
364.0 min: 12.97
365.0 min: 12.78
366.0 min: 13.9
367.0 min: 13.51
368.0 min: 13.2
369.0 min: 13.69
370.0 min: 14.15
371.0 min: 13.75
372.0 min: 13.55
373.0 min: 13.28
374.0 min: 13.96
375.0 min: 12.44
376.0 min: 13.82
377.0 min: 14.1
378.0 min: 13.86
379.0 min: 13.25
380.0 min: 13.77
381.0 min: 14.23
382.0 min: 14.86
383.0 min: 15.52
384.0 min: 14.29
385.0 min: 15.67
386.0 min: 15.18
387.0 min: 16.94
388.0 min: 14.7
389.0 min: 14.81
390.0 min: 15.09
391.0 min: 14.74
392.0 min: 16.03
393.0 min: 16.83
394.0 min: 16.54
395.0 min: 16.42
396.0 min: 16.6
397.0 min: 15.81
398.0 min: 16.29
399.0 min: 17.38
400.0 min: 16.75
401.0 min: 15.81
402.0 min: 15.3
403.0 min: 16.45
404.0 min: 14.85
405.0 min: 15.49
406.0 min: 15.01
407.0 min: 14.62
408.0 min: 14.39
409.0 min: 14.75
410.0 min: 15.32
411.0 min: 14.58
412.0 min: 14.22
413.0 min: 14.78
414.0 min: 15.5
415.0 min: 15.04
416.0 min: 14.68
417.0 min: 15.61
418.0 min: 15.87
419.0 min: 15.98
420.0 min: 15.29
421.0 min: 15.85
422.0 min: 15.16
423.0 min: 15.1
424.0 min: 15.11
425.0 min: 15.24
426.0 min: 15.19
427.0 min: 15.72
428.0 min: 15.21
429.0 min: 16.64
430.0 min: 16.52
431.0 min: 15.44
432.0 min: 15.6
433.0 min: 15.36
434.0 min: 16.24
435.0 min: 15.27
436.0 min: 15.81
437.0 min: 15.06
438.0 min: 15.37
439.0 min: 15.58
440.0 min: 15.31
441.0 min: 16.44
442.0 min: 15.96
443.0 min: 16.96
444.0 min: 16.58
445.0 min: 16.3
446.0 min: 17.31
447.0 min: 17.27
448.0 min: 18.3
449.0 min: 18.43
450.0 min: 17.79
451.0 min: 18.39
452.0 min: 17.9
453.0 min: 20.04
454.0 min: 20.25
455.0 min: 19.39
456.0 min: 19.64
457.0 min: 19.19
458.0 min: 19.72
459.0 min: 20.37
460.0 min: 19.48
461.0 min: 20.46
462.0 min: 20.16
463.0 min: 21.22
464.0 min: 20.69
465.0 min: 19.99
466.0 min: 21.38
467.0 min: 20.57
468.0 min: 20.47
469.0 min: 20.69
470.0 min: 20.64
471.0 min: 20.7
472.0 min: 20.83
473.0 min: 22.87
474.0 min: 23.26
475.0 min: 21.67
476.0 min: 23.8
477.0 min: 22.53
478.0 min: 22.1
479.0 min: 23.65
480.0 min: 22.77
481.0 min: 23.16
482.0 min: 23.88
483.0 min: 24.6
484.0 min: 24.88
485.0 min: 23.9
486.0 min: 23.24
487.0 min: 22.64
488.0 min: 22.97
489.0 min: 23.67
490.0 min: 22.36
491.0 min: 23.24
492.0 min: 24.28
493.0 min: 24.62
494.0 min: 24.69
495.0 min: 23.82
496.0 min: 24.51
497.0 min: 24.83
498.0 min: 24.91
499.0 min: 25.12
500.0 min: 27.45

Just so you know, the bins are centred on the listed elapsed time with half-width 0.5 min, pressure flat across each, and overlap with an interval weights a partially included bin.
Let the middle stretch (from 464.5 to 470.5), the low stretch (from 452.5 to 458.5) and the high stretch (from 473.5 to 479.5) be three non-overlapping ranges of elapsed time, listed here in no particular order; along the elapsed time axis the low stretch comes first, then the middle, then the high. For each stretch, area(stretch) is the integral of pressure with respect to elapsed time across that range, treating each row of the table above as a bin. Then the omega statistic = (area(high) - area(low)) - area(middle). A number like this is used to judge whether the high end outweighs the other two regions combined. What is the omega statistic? -105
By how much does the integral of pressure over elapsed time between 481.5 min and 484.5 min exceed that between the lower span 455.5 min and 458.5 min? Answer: 15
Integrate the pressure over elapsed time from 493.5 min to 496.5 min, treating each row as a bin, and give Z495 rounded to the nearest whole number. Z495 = 73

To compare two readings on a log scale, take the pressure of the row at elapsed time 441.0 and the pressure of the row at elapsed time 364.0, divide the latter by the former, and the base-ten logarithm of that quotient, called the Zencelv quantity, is -0.10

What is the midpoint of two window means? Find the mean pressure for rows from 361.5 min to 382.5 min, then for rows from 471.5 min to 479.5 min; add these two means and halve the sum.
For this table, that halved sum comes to 18.1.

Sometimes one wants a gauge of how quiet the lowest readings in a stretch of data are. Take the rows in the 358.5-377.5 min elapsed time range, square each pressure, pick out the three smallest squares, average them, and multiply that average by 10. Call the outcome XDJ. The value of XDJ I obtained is 1621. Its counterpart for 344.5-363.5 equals 1008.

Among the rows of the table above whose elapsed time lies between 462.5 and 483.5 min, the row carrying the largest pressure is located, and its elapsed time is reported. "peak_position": 483.0 min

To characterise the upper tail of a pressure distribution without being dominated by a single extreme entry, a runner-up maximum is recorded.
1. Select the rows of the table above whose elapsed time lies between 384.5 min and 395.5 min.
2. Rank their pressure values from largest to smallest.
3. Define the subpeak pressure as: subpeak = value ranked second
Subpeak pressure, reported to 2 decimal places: 16.83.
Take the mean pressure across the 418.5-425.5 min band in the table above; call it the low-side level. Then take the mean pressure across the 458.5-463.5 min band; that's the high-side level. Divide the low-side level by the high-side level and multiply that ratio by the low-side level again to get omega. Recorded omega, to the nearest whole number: 12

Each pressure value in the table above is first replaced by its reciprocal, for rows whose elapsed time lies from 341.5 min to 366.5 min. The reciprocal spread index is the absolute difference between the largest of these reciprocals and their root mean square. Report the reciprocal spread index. 0.017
